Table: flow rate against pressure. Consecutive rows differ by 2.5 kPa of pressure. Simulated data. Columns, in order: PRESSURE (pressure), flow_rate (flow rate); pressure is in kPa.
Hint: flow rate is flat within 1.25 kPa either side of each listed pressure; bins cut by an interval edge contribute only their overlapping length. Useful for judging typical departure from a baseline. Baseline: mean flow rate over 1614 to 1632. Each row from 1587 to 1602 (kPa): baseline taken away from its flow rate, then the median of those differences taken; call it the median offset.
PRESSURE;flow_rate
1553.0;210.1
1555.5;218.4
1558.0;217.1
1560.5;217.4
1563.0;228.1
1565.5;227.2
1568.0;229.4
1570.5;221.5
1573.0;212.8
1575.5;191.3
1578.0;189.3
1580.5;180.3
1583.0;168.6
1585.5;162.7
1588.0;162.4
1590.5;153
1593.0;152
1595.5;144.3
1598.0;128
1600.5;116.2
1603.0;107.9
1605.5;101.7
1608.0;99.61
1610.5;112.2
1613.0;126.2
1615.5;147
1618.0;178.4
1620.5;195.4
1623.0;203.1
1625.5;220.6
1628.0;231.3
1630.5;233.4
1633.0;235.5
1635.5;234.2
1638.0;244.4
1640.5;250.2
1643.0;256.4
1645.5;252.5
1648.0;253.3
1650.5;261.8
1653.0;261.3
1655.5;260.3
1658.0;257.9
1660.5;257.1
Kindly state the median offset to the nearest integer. -53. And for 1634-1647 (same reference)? 49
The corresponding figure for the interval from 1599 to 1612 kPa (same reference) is -93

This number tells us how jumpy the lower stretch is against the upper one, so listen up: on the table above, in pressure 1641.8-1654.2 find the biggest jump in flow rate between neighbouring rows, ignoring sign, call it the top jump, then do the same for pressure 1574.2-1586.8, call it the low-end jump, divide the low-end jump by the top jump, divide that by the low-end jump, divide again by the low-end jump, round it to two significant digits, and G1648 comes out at 0.010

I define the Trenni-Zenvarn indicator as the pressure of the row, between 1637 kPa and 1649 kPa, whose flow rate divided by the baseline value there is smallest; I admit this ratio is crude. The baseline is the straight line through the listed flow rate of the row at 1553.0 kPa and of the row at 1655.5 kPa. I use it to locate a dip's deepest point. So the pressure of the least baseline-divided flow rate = 1638.0 kPa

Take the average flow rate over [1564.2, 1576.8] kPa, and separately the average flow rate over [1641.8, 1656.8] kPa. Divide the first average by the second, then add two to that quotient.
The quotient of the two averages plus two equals 2.84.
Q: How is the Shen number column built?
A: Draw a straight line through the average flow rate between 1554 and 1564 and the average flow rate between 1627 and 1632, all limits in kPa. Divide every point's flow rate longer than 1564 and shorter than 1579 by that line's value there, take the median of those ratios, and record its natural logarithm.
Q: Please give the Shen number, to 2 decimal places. -0.02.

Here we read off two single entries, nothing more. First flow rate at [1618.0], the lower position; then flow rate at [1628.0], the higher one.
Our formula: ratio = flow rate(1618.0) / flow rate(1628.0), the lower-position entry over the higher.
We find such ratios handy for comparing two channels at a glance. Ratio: 0.8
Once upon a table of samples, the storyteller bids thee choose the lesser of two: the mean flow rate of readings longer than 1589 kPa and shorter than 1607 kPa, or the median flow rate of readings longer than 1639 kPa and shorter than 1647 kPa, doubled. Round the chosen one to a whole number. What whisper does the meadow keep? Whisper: 129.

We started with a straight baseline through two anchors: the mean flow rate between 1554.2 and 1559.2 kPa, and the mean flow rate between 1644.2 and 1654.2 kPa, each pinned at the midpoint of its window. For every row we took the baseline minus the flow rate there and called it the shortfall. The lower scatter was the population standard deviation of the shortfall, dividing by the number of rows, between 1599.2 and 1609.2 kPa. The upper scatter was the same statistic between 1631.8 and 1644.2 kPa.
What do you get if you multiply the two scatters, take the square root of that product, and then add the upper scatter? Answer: 14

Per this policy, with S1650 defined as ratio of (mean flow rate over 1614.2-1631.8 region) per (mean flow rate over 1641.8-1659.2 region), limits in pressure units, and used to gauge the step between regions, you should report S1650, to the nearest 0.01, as 0.78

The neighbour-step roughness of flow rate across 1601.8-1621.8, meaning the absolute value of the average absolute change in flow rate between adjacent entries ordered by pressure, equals 15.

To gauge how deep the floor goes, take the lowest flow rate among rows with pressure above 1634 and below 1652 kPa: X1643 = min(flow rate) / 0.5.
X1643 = 468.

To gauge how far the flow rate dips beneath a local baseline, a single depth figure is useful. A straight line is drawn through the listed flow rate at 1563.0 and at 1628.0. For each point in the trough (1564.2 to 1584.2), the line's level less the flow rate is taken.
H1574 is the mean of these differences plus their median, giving 53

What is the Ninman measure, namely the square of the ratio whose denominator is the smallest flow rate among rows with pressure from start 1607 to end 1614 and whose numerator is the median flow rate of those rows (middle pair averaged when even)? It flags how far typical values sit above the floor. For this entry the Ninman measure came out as 1.27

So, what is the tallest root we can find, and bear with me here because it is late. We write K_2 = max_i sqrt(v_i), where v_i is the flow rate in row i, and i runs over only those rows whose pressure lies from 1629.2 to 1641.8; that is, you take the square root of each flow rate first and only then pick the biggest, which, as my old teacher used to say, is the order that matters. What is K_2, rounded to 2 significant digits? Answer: 16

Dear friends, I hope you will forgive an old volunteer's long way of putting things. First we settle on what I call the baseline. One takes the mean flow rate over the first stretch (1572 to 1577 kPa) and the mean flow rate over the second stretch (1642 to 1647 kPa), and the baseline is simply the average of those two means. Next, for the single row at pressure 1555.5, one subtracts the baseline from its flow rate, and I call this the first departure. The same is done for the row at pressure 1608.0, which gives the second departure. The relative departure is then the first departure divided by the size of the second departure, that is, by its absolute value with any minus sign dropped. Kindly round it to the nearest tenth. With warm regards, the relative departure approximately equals -0.1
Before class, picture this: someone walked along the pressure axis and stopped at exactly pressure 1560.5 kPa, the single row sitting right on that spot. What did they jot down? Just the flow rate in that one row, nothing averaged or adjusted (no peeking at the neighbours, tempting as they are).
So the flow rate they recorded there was 217.4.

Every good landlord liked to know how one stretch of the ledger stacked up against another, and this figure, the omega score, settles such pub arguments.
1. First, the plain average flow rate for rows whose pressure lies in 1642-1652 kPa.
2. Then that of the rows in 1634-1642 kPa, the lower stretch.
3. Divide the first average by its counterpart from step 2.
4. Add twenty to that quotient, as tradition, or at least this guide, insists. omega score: 21.1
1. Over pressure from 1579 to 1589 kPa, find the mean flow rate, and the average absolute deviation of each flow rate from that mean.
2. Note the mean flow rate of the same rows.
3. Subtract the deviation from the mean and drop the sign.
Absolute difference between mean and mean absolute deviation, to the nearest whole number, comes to 163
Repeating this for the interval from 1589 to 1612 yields 106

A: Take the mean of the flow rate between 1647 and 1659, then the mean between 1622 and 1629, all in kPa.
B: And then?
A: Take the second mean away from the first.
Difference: 41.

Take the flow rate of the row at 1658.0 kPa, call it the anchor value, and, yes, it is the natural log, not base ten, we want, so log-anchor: 5.6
